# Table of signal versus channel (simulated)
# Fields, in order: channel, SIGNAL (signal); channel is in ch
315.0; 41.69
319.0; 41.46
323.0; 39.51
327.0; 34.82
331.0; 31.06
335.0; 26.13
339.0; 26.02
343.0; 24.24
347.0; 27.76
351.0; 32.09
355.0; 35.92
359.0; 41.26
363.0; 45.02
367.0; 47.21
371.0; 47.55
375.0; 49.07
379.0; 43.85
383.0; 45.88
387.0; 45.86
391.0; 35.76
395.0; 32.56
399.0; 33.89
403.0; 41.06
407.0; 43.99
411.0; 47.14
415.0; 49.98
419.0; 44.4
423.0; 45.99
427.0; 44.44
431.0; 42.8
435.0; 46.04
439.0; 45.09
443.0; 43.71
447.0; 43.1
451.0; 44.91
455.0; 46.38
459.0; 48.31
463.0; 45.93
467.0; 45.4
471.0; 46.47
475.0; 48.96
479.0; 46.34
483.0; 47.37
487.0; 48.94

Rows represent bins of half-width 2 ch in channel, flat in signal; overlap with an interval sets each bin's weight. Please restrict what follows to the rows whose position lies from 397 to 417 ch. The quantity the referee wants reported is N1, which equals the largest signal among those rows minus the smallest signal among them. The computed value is 16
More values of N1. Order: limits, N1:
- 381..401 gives 13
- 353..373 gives 12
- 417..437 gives 3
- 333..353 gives 8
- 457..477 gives 4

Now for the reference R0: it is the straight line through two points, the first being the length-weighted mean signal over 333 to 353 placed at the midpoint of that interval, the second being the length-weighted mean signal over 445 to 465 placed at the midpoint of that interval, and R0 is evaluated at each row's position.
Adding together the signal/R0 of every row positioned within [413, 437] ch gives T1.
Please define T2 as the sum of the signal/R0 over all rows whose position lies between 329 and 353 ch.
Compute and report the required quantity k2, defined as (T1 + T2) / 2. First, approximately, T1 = 6.72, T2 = 6.2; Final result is 6.47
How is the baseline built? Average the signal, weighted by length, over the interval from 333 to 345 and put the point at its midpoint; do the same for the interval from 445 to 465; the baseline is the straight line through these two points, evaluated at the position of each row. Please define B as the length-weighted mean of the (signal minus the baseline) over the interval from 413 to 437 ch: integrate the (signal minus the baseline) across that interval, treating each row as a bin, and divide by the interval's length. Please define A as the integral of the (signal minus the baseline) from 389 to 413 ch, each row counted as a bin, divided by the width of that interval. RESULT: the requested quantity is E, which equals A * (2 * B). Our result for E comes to 28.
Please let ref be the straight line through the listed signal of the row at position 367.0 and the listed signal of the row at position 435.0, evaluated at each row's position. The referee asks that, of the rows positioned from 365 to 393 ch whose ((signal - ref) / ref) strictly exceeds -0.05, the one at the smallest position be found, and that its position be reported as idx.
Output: 367.0 ch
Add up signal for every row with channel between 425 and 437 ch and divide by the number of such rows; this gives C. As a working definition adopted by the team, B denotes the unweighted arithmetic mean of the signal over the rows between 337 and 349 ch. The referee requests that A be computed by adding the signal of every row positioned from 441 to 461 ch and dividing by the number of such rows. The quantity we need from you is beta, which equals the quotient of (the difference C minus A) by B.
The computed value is -0.03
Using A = 45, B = 26.0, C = 44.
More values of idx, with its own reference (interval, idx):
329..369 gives 363.0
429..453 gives 435.0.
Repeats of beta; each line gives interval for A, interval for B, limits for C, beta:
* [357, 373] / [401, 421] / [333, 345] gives -0.44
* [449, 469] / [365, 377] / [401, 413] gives -0.04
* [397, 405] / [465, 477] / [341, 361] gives -0.11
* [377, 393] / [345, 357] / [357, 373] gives 0.08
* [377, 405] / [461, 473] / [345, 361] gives -0.12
